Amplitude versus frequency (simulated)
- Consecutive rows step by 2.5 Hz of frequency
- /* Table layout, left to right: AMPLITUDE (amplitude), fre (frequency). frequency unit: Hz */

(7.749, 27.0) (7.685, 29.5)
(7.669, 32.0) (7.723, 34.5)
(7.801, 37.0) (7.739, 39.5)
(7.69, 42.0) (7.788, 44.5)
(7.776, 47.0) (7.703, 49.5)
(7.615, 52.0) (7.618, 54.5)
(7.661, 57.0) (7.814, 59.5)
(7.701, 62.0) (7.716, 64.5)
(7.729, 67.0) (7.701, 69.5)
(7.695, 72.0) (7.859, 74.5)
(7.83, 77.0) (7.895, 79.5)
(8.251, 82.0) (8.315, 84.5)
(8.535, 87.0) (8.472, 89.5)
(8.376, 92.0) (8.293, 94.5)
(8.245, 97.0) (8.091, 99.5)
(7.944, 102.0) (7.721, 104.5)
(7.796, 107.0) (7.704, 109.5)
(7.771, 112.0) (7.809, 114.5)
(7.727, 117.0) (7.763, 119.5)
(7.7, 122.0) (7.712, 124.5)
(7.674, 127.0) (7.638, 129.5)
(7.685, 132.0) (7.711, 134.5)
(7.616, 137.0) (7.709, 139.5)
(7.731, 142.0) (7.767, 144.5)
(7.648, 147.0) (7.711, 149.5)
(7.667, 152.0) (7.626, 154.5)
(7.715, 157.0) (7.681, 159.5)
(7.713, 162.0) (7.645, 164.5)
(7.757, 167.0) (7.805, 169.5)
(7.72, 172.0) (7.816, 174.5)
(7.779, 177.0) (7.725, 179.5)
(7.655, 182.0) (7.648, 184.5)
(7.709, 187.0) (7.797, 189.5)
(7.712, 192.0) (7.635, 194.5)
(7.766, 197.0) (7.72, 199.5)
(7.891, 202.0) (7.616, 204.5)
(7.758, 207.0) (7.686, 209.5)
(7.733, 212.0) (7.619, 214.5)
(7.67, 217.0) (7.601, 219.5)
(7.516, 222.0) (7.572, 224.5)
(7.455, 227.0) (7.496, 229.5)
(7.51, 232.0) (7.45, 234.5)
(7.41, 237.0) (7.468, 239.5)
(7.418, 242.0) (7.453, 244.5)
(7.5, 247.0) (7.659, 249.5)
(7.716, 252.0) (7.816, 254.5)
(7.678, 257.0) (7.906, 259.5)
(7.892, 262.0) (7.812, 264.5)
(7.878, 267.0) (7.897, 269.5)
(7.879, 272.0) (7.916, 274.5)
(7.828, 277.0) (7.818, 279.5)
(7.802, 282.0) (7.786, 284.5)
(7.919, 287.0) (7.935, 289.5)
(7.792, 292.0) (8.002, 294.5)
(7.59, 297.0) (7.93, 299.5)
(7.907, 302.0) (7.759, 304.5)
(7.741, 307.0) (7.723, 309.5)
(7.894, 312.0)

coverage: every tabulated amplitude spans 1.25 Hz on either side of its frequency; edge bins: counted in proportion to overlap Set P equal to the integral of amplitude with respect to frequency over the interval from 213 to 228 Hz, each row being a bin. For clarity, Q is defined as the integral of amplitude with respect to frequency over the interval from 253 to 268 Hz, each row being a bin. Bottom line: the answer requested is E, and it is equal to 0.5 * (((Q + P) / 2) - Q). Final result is -0.9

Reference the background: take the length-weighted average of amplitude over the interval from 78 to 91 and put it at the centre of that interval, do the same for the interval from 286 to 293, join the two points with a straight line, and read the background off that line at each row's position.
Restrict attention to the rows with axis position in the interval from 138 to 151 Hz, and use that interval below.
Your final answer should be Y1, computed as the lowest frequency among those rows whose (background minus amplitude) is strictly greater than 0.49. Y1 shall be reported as 147.0 Hz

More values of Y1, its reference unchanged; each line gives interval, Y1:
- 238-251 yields 239.5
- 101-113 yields 104.5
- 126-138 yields 127.0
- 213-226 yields 222.0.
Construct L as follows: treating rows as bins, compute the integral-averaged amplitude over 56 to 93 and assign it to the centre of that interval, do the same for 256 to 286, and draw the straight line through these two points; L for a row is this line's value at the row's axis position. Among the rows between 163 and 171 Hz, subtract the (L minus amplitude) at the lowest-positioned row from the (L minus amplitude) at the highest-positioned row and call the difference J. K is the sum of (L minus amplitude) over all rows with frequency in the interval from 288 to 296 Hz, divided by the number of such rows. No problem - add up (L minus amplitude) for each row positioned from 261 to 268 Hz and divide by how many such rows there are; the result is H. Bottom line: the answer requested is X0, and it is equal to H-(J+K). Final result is 0.23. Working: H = -0.01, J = -0.16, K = -0.1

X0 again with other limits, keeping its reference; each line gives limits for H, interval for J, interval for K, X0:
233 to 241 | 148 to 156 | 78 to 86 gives 0.53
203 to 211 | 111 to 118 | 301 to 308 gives 0.14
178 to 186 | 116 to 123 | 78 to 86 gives 0.39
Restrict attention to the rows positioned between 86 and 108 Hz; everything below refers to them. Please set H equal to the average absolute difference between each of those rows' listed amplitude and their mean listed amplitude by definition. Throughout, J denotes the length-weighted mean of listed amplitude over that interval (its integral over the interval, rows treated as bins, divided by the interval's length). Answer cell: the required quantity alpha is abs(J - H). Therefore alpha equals 7.92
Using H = 0.25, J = 8.16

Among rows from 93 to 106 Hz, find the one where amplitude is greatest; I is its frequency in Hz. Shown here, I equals 94.5 Hz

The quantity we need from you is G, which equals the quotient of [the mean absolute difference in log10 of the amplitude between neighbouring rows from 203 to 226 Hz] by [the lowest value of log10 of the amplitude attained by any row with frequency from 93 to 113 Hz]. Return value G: 0.0051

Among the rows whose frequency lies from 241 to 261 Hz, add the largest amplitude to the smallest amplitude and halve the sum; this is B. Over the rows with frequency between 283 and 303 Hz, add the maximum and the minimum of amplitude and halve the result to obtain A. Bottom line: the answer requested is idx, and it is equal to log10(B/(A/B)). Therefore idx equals 0.88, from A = 7.80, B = 7.66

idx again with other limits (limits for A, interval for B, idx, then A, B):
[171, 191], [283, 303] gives 0.90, 7.73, 7.80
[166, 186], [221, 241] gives 0.86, 7.73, 7.49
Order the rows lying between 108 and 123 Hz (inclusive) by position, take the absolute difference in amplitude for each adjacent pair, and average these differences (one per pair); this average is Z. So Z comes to 0.057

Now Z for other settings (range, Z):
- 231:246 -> 0.049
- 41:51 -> 0.061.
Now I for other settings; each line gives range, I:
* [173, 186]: 174.5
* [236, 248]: 247.0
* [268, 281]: 274.5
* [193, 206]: 202.0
